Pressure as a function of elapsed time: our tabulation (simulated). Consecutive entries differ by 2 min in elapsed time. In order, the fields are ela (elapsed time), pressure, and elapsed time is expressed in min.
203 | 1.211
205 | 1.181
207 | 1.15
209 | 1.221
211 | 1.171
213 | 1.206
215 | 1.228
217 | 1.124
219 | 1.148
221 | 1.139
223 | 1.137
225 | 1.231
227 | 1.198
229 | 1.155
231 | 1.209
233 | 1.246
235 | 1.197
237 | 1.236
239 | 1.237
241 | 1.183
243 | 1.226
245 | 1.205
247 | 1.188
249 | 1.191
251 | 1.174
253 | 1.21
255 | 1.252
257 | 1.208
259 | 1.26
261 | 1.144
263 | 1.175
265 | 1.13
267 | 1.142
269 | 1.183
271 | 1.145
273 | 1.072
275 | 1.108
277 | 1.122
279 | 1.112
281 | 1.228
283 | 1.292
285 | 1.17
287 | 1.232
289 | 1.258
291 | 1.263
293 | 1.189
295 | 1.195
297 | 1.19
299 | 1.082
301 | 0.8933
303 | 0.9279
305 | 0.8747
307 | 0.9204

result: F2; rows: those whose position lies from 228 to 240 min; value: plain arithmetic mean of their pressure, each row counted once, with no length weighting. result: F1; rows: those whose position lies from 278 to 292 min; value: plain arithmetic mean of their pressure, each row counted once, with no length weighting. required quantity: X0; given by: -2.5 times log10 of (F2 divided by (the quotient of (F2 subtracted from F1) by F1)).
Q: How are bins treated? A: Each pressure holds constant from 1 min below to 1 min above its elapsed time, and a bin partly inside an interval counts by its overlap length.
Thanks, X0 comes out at -6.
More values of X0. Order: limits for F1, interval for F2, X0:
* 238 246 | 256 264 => -5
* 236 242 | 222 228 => -4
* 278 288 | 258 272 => -4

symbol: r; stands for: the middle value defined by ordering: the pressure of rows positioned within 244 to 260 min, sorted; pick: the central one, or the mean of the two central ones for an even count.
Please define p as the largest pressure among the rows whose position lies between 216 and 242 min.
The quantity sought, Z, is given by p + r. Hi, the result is 2.45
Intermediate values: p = 1.246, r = 1.21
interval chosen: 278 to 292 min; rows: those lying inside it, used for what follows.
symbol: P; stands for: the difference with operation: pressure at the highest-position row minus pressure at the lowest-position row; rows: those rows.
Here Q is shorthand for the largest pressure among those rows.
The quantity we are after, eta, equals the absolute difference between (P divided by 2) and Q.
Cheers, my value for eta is 1.22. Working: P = 0.15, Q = 1.292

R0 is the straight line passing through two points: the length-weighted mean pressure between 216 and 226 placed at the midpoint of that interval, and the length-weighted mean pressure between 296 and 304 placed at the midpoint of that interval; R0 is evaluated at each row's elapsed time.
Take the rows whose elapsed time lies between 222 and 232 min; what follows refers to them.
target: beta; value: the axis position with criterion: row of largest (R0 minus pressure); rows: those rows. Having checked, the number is 223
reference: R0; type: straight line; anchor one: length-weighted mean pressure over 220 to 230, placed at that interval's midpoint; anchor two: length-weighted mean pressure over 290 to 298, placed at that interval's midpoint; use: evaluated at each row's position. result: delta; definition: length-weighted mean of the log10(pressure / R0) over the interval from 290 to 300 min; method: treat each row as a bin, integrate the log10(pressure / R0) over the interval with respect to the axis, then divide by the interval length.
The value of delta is -0.010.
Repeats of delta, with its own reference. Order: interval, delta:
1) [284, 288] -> -0.002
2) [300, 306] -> -0.131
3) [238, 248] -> 0.009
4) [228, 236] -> 0.009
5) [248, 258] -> 0.007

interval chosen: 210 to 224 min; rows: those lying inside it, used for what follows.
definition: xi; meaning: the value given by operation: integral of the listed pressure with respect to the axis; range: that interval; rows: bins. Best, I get 16.3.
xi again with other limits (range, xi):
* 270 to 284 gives 16.2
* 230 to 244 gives 17.1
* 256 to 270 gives 16.5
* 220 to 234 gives 16.6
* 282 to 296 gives 17.2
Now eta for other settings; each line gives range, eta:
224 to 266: 1.31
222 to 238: 1.20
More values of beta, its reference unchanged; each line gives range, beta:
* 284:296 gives 285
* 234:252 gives 241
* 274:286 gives 275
